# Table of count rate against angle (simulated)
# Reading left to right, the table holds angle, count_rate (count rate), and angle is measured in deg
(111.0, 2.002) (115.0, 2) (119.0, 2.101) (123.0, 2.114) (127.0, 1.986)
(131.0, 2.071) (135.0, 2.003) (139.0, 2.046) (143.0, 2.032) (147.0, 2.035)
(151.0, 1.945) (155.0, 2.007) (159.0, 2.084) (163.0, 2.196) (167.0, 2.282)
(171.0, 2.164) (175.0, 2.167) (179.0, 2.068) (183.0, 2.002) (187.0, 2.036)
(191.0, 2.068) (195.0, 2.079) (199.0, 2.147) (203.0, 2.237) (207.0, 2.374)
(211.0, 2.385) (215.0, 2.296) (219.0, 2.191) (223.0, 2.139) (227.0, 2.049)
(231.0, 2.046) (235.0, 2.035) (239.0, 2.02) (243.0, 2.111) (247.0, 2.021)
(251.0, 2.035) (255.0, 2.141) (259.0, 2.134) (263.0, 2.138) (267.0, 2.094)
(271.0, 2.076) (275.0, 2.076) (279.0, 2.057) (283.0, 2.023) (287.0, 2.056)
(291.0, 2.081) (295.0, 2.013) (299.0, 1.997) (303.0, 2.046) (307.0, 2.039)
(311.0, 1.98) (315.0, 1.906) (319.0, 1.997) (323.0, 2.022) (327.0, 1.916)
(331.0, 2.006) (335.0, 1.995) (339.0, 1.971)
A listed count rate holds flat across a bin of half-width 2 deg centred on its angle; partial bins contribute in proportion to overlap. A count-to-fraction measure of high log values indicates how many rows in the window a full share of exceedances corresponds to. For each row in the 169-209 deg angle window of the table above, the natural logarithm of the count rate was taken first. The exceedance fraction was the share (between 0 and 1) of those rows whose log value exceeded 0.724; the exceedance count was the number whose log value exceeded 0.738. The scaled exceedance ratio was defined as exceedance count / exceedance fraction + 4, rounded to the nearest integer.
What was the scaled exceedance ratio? 10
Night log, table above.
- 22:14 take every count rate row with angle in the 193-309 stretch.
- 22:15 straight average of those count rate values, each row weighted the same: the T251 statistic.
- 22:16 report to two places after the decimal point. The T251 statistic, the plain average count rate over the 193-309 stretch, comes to 2.11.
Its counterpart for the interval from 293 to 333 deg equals 1.99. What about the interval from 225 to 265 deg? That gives 2.07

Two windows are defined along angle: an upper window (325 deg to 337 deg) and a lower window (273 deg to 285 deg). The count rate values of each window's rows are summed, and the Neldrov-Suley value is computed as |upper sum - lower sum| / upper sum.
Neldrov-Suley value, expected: 0.040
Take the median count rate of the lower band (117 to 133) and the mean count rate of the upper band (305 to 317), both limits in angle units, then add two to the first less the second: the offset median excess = 2.11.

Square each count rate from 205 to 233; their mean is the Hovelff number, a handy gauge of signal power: 4.9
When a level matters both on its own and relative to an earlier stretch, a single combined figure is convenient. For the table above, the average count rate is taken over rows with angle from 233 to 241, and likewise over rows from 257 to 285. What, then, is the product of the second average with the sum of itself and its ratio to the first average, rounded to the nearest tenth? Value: 6.5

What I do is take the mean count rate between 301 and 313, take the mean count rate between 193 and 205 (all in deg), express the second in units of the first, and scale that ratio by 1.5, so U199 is 1.60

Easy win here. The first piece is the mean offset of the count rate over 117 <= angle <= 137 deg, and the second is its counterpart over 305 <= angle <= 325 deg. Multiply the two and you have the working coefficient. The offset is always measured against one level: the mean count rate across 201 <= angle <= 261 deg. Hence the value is 0.0147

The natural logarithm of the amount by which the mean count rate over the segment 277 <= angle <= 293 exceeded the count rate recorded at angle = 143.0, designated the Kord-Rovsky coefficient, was -3.8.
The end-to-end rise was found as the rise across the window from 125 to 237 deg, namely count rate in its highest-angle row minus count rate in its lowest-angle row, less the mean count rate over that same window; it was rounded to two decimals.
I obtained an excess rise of -2.06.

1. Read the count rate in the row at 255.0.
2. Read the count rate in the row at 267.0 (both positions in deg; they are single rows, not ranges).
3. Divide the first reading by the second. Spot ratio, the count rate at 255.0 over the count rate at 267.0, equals 1.022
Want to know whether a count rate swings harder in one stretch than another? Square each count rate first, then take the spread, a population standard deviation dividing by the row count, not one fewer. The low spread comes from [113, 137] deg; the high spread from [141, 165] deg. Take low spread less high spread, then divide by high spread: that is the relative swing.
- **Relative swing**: -0.34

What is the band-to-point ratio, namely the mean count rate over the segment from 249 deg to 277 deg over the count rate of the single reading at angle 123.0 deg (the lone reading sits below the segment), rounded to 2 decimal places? 0.99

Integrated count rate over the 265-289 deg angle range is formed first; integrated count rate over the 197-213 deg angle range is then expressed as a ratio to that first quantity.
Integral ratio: 0.74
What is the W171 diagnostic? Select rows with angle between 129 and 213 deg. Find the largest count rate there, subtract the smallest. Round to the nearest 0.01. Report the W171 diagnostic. 0.44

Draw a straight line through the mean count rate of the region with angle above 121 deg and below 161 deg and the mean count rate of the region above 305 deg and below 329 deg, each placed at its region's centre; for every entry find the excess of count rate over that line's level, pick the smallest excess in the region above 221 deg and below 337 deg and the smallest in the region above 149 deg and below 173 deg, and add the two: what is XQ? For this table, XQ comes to -0.155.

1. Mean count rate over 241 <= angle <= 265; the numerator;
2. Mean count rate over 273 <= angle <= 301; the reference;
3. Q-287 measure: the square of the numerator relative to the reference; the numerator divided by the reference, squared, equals 1.05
